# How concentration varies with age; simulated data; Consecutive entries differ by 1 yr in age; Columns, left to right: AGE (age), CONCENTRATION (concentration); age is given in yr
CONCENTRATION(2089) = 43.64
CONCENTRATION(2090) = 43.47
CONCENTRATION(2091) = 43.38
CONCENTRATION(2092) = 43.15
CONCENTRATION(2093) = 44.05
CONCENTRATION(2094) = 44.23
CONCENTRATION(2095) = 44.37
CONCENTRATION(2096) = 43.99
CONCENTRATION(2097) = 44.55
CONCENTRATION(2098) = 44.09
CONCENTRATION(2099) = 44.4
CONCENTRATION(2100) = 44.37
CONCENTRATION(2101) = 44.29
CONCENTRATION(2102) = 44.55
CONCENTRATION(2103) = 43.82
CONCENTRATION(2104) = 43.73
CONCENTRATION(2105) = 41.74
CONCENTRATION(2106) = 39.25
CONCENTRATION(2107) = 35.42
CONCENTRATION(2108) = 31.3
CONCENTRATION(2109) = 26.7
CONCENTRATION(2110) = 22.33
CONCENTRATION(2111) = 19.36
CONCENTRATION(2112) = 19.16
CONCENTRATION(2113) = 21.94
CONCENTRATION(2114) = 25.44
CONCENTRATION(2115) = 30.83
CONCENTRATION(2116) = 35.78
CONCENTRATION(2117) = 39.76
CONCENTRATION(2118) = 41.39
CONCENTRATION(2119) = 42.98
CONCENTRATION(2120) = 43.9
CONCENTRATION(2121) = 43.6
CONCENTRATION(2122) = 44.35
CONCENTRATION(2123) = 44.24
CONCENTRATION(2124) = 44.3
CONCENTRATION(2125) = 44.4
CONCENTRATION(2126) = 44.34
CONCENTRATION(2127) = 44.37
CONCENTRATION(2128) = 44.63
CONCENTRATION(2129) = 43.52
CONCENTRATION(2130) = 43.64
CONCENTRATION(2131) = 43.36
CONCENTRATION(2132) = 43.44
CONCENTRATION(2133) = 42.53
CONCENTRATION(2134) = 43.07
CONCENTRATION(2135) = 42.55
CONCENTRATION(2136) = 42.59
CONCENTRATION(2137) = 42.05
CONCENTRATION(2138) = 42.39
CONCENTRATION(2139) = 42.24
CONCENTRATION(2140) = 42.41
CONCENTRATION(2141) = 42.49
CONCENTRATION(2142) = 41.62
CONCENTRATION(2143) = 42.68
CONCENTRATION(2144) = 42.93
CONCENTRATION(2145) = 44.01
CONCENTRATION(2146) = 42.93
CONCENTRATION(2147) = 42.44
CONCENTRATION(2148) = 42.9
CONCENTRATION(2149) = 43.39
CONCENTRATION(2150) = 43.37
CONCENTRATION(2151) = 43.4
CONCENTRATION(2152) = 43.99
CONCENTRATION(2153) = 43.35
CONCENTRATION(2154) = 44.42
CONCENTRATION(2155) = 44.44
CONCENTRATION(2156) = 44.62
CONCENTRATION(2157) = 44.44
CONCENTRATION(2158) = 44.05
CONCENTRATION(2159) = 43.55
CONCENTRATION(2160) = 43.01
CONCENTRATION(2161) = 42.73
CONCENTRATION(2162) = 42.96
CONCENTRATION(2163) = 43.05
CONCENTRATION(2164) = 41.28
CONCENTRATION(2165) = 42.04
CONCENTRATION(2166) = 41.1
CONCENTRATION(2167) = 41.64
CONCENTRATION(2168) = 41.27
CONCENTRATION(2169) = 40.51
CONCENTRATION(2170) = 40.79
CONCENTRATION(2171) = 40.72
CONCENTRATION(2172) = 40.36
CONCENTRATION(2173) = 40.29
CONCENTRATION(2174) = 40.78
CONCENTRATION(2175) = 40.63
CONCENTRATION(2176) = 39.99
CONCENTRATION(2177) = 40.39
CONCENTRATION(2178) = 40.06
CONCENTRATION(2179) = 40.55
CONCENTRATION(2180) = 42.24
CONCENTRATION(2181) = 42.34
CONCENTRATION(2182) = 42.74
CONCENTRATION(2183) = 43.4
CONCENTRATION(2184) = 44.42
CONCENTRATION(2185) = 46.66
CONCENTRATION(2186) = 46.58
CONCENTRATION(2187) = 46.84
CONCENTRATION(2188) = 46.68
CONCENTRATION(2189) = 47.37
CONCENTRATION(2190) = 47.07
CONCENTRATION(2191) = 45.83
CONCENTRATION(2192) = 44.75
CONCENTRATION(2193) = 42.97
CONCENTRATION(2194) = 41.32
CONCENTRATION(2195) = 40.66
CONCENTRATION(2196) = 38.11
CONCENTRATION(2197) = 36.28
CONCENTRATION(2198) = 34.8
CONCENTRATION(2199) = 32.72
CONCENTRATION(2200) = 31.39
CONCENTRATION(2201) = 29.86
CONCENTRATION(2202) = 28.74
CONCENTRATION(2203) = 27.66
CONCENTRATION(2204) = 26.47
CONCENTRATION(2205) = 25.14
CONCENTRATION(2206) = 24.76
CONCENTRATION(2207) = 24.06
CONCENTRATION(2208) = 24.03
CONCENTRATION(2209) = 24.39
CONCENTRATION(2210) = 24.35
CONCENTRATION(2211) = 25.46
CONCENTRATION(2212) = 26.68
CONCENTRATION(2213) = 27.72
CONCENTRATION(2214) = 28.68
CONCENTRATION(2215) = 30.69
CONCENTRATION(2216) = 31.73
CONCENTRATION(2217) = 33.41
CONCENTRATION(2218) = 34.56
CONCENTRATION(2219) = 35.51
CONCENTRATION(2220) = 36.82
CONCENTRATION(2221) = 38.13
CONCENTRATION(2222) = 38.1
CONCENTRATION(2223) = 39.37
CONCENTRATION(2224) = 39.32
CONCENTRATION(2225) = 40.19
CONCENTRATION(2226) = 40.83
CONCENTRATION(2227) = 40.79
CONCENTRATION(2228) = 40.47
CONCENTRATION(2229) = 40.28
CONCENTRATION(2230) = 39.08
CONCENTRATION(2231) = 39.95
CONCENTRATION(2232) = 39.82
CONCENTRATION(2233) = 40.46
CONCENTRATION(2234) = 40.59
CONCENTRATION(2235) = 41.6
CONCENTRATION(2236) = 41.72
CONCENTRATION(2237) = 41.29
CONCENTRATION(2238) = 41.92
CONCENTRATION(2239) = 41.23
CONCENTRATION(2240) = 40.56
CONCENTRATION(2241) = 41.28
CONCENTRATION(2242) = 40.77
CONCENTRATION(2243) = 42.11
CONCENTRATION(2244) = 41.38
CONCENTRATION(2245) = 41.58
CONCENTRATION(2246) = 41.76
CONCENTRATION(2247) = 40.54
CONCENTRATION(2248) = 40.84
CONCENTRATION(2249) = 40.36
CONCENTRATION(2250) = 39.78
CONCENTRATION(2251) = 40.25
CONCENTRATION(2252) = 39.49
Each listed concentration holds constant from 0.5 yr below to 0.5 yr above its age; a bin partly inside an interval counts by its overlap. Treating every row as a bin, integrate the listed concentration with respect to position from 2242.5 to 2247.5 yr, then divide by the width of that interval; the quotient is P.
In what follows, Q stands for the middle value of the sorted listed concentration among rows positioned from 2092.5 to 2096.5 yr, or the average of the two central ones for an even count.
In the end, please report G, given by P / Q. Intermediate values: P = 41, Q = 44.1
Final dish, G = 0.94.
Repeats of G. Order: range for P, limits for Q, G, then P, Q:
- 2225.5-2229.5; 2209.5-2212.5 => 1.59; 41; 25.5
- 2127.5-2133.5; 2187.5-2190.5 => 0.92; 44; 47.1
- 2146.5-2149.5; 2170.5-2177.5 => 1.06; 43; 40.4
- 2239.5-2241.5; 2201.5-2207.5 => 1.59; 41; 25.8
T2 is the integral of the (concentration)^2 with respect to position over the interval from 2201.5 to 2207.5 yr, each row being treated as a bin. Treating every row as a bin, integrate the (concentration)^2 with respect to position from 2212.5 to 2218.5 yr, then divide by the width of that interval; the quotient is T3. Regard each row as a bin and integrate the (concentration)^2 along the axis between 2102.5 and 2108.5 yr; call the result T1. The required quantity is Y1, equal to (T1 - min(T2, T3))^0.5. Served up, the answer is 91.5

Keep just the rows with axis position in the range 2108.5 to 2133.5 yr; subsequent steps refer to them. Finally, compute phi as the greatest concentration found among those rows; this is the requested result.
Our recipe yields 44.63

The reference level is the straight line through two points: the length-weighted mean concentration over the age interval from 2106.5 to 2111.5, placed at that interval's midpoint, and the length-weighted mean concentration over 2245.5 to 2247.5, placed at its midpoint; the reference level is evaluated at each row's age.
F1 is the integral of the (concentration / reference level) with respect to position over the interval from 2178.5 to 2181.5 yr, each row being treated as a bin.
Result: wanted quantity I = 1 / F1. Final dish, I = 0.274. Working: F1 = 3.6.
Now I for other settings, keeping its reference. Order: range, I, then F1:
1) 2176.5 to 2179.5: 0.282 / 3.5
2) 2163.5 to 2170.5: 0.114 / 8.8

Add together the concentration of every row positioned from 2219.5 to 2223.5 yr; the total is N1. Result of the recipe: 152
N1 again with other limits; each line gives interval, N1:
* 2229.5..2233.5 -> 159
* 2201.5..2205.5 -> 108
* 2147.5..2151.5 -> 173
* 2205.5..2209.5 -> 97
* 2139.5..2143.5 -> 169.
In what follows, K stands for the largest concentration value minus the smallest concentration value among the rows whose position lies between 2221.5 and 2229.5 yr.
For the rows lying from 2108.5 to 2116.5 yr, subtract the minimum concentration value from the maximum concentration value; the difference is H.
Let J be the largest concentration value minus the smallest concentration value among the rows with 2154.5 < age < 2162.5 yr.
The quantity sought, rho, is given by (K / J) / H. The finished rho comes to 0.09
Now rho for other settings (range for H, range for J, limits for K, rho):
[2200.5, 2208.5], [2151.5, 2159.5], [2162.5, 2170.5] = 0.34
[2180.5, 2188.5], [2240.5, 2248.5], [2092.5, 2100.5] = 0.08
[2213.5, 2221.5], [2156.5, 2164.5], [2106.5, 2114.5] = 0.54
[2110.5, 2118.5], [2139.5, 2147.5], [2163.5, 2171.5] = 0.03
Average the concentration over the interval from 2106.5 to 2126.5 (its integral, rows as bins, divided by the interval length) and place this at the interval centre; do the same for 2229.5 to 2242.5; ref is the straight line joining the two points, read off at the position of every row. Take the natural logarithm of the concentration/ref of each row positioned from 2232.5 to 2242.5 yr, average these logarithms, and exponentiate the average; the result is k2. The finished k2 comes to 1.0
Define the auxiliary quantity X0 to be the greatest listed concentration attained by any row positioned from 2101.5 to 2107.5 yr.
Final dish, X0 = 44.55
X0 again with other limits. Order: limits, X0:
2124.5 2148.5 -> 44.63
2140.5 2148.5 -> 44.01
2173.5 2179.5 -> 40.78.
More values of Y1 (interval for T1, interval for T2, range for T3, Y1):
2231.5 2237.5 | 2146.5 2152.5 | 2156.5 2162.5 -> 90.3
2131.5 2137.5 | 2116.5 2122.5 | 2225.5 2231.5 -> 96.6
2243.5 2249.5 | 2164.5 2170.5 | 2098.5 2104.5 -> 90.4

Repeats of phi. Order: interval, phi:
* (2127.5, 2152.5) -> 44.63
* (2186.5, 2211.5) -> 47.37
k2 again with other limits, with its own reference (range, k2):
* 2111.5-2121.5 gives 0.9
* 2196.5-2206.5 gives 0.8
